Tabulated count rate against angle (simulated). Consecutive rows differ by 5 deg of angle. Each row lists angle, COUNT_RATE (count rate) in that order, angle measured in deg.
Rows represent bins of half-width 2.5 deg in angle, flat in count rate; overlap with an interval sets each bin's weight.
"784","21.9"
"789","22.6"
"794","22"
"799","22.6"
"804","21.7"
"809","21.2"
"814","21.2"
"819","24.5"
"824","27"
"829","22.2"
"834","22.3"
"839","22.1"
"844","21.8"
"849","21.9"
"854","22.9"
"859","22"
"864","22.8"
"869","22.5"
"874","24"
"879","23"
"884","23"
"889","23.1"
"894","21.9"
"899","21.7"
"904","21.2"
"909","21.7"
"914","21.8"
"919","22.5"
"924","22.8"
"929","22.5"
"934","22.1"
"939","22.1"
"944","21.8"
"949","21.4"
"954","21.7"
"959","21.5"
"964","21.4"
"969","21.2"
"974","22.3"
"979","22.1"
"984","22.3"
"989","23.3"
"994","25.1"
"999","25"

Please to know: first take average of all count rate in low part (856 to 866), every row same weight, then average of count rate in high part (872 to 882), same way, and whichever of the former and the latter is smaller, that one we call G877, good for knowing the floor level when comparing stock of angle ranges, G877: 22.4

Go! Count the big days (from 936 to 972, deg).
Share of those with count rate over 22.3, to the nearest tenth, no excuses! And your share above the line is 0.0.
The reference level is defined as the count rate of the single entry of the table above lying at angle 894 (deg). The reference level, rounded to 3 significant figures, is 21.9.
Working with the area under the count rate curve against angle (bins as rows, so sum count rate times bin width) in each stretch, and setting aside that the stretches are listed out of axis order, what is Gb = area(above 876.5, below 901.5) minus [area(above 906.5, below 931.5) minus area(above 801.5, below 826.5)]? 585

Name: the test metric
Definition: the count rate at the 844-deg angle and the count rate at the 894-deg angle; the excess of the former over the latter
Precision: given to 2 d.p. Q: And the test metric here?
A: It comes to -0.10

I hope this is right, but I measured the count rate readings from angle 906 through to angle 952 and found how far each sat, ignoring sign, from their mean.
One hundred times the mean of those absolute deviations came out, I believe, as 36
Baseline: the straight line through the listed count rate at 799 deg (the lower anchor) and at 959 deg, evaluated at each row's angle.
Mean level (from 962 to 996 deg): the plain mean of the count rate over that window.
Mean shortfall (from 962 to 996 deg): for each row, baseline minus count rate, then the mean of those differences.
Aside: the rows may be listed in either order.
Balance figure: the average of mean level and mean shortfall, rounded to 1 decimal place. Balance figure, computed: 10.7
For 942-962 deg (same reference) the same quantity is 10.8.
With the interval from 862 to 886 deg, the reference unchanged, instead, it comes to 11.0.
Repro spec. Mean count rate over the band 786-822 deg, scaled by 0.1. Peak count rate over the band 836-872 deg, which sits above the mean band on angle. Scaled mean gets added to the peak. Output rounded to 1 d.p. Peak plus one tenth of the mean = 25.1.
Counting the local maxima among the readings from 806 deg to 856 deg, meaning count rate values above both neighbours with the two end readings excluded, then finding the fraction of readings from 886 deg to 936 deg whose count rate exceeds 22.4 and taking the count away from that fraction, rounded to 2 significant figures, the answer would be -1.6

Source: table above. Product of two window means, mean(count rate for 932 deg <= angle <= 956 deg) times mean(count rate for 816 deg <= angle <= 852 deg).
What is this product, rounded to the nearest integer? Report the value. 504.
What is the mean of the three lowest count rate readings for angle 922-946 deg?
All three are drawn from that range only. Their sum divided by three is 22.0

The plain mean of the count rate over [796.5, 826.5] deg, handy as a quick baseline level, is 23.0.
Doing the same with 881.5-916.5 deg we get 22.1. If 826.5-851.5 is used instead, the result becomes 22.1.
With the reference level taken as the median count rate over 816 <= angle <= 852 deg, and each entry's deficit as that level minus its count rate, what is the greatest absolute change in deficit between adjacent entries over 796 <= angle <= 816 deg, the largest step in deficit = 0.90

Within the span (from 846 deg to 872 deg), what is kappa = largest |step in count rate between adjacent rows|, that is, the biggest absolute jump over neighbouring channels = 1.0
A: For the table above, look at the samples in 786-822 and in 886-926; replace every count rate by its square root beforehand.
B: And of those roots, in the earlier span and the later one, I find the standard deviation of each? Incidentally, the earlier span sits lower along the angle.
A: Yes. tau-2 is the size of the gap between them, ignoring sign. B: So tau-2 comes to 0.05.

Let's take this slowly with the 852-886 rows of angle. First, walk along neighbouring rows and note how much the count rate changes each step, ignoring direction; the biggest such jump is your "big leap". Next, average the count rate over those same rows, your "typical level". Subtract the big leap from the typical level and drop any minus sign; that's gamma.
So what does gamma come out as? 21.4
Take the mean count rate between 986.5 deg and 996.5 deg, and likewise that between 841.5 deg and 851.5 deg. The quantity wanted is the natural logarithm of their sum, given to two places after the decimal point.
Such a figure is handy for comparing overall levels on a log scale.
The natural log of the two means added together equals 3.83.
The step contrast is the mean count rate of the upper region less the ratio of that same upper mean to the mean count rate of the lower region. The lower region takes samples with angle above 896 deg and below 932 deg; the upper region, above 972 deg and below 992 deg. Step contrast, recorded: 21.5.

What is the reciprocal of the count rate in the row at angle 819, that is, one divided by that 0.0408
